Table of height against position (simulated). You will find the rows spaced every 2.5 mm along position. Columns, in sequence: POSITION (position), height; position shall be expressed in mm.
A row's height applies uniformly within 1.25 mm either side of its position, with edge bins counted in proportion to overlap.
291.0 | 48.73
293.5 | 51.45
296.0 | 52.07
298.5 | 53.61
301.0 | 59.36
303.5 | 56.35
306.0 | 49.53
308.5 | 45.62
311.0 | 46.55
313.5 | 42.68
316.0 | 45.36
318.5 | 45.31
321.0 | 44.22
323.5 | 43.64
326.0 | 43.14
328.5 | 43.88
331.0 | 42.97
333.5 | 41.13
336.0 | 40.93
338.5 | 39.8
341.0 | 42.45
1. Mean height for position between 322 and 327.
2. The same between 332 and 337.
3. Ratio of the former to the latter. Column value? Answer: 1.06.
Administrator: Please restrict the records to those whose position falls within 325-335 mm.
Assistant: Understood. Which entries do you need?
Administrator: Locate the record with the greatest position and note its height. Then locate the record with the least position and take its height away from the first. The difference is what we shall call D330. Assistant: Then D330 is -2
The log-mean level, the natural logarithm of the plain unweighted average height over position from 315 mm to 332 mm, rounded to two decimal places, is 3.79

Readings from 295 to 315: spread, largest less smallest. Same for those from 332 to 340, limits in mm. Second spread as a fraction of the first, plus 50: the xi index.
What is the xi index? 50.08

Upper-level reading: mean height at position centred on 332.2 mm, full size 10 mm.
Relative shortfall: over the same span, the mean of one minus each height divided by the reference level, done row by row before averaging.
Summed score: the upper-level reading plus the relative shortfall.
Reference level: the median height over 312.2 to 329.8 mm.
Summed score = 42.3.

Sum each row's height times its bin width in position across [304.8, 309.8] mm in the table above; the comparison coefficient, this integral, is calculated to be 238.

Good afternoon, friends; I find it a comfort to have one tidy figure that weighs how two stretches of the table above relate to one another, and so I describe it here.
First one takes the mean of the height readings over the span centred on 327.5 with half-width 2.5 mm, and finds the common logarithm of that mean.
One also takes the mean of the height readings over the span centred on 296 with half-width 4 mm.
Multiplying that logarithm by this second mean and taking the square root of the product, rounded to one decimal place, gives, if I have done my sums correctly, 9.3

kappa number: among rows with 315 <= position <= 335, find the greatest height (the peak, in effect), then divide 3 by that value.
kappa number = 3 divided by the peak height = 0.066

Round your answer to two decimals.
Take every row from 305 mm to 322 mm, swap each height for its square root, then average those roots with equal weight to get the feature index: 6.75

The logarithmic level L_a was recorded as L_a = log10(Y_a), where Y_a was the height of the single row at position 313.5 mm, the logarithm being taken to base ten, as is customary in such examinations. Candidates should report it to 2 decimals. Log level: 1.63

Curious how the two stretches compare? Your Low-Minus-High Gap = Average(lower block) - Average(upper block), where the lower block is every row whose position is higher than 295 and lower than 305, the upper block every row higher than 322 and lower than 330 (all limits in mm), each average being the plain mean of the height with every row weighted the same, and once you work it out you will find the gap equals 12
